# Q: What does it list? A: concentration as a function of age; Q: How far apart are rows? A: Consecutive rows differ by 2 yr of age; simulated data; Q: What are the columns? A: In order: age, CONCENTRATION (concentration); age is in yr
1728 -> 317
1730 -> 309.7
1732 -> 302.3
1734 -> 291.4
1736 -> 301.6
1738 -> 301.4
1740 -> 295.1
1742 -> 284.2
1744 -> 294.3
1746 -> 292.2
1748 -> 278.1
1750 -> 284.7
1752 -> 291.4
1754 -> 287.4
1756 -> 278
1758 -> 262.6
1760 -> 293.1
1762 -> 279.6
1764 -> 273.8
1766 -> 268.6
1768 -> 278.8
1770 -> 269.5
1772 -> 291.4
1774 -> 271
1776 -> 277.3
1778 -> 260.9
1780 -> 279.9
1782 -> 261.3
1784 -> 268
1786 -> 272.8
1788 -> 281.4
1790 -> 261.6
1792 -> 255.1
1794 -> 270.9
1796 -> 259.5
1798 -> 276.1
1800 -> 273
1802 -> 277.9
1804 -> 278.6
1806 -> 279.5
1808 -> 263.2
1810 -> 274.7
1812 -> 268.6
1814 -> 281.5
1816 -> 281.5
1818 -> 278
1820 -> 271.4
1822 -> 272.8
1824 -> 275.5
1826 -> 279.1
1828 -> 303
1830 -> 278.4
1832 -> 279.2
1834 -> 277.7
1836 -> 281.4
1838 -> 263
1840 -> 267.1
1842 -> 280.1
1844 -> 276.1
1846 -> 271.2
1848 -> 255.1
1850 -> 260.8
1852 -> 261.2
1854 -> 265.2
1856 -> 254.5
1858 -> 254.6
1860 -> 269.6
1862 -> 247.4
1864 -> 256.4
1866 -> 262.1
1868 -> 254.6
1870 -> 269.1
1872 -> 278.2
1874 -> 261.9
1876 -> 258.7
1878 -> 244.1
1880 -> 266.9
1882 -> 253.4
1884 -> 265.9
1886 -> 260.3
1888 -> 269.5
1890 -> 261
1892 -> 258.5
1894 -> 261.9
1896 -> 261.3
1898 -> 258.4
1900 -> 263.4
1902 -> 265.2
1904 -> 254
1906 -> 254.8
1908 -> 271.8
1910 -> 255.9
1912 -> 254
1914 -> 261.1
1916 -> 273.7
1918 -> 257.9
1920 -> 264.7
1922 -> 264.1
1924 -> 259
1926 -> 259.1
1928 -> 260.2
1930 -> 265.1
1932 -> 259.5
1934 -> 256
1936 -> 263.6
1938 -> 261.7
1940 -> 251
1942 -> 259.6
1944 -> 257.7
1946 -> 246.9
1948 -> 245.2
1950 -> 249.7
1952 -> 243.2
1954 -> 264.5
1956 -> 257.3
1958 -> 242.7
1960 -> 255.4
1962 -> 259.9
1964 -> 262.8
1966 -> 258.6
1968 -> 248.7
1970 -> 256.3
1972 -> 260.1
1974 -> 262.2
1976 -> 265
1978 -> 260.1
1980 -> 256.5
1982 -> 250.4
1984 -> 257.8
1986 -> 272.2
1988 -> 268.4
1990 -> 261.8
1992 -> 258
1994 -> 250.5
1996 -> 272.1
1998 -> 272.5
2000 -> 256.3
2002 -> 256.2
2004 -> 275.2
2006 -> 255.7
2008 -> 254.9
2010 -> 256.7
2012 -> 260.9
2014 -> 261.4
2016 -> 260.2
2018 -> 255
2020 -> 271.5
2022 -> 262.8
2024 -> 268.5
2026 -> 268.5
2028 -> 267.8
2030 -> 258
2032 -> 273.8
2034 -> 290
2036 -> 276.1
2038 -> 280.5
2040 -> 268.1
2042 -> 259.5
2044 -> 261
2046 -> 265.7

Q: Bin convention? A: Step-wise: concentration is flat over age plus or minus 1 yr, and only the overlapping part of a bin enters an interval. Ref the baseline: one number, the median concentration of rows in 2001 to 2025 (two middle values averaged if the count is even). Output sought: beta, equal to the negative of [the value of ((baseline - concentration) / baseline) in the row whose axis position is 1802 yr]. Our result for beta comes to 0.067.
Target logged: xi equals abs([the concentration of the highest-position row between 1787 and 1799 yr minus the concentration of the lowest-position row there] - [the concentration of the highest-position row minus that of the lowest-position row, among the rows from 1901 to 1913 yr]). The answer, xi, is 6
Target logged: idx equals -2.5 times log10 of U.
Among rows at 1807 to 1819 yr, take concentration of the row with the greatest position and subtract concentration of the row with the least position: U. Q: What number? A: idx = -2.9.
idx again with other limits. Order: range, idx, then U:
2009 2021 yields -2.9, 15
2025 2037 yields -2.2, 8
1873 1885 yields -1.5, 4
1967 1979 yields -2.6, 11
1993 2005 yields -3.5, 25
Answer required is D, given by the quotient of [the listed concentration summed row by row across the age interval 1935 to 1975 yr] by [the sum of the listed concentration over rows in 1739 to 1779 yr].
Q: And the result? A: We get 0.91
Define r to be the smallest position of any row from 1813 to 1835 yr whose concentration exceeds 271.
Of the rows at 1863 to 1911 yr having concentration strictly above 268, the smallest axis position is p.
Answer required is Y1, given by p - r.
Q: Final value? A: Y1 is 56 yr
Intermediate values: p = 1870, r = 1814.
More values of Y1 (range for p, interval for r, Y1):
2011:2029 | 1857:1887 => 148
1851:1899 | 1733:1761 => 126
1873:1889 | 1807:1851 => 78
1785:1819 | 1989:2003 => -210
